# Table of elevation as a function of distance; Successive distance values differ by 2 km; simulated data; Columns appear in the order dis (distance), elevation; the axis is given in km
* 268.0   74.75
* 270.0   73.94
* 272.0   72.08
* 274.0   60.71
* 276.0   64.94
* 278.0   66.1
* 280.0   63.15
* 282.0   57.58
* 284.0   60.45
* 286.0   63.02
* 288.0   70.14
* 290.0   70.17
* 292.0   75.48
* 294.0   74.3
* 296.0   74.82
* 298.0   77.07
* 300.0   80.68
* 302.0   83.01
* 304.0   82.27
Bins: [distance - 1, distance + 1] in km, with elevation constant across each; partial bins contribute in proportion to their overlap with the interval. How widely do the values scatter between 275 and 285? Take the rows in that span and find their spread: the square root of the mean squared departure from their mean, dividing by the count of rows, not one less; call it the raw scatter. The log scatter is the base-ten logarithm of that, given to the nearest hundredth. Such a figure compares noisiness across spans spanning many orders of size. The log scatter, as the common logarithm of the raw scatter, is 0.49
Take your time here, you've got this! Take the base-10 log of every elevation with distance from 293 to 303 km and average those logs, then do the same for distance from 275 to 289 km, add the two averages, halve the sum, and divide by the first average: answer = 0.977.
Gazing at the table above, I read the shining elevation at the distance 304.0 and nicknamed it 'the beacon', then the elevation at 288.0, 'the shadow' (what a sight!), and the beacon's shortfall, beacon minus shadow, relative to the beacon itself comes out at 0.15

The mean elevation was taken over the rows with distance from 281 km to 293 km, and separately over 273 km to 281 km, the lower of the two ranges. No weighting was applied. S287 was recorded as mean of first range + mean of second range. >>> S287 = 129.9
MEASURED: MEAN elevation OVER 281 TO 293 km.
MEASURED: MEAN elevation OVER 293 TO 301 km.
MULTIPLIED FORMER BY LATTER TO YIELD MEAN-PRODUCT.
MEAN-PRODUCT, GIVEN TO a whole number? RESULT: 5074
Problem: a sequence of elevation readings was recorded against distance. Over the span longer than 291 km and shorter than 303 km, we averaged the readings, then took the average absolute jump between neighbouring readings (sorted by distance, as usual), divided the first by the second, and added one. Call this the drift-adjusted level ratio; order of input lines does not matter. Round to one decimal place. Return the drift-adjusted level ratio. 40.2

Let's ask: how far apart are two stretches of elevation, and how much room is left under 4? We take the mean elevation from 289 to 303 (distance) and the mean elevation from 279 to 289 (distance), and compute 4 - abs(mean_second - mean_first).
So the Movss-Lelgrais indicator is -10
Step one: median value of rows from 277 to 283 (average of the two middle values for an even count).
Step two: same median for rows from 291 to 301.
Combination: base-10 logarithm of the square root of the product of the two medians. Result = 1.84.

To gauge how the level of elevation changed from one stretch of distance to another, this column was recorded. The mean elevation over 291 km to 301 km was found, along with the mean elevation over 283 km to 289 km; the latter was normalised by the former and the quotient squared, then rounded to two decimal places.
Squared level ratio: 0.71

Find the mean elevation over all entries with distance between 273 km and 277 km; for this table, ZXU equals 63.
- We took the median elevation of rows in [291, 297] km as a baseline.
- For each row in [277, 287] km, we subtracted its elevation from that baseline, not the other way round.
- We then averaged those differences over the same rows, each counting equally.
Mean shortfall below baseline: 13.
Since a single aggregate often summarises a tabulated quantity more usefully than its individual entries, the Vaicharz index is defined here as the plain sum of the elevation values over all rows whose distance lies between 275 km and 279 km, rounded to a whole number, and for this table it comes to 131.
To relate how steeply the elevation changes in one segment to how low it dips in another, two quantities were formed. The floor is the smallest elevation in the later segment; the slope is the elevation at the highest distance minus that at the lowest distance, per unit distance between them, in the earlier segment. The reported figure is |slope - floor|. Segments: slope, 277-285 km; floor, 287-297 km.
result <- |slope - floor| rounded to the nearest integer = 71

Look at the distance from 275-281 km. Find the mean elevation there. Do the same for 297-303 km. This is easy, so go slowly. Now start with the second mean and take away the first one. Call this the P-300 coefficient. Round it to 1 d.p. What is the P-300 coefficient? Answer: 15.5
